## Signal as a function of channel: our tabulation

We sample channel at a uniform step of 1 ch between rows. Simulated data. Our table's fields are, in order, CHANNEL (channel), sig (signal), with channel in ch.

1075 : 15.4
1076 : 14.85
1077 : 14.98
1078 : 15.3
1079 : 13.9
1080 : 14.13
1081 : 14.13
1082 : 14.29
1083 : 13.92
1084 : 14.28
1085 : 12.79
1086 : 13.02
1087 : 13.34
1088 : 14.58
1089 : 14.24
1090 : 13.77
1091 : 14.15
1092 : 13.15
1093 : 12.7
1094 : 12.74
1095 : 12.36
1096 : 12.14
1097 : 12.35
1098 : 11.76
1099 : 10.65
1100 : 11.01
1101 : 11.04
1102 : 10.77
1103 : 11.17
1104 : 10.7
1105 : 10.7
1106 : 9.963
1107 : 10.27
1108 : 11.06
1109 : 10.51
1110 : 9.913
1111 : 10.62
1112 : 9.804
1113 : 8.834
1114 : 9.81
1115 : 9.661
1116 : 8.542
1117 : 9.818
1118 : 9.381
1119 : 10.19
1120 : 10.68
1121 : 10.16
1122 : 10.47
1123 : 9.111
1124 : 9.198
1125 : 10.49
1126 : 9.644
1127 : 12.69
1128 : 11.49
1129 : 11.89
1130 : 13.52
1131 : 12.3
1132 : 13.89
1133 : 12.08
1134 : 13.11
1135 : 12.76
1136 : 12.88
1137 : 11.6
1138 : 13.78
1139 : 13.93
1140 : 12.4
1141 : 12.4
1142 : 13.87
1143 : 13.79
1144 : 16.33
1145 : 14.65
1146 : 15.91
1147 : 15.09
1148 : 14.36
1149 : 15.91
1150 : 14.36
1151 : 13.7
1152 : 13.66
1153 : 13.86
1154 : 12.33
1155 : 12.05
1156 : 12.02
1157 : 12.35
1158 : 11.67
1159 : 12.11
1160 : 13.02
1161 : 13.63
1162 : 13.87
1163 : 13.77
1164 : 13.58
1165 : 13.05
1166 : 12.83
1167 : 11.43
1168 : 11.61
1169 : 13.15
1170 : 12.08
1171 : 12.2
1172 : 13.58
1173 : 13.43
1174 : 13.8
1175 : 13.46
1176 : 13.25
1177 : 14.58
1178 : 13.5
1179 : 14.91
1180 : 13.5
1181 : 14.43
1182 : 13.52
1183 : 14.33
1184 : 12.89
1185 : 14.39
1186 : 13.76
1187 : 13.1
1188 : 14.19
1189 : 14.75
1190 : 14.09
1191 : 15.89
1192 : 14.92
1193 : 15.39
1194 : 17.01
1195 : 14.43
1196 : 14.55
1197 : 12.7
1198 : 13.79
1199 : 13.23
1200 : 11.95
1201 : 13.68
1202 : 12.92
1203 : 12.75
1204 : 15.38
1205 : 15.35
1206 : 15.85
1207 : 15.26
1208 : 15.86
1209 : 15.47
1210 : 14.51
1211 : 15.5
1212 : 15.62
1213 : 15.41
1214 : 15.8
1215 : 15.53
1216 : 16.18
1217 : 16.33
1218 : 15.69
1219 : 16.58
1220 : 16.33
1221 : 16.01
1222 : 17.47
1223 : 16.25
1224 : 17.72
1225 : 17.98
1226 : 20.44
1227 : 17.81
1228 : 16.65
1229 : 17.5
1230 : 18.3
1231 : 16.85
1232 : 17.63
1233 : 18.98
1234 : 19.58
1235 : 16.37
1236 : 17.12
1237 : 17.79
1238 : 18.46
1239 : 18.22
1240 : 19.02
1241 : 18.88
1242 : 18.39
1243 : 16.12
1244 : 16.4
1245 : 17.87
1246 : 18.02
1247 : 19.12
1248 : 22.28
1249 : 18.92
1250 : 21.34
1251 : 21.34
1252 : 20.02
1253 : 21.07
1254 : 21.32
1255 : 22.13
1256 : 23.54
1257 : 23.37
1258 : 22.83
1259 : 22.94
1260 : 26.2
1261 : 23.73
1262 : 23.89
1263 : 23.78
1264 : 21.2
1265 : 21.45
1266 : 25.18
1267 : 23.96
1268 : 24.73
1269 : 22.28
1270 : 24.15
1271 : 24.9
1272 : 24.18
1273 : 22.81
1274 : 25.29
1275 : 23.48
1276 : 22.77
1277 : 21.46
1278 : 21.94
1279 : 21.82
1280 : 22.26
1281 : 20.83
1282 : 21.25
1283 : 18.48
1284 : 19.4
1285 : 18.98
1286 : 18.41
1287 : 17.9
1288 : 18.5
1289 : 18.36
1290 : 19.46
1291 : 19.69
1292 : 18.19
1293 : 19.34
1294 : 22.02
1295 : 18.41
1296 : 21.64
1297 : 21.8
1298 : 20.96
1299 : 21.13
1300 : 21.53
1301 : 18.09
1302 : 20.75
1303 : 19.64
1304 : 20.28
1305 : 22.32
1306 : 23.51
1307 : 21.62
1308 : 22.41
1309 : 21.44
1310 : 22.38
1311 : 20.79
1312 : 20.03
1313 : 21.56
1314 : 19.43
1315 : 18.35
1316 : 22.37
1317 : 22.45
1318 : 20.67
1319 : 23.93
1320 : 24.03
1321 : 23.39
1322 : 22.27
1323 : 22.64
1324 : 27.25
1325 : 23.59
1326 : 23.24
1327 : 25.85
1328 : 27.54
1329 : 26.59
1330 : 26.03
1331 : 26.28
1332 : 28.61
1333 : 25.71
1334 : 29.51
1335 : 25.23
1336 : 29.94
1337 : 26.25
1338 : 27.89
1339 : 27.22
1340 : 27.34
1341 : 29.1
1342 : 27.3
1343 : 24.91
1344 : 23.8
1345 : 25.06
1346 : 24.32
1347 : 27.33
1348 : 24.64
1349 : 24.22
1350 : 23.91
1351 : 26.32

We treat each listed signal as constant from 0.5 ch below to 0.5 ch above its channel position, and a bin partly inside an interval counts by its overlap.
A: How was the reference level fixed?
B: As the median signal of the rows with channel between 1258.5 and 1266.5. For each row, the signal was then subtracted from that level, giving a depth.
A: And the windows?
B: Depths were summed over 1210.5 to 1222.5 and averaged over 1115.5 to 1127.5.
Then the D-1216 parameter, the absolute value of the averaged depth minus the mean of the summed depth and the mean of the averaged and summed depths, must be 59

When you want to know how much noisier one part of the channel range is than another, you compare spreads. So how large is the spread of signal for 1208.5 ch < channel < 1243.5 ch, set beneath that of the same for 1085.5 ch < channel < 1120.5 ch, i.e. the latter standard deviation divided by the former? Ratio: 1.2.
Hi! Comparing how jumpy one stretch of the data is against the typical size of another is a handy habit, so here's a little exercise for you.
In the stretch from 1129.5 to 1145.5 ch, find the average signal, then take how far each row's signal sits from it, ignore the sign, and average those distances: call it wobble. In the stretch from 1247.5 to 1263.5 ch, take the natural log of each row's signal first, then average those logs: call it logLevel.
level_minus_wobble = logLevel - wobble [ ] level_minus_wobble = 2.2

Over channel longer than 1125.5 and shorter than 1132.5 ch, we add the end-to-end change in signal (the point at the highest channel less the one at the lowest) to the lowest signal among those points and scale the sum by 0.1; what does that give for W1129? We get 1.4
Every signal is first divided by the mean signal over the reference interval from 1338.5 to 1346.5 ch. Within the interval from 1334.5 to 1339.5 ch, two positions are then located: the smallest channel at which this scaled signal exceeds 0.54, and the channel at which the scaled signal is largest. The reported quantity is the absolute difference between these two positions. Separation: 1 ch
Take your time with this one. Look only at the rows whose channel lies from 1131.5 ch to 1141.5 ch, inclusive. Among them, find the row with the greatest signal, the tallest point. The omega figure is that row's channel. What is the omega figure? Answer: 1139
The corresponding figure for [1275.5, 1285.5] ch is 1276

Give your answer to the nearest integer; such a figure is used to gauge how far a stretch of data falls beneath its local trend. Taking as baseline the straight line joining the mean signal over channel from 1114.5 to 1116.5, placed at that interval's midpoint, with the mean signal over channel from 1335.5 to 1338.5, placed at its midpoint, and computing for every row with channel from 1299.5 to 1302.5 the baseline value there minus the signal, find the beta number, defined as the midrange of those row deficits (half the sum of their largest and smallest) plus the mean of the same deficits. 10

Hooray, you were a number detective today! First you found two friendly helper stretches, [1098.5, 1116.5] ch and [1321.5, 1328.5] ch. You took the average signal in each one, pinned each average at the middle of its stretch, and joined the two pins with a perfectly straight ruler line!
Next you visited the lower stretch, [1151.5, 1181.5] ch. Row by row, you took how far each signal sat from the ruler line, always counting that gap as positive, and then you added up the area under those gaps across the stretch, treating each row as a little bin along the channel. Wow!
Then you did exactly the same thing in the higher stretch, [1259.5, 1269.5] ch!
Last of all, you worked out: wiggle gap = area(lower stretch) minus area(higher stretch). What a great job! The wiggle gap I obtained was 4.4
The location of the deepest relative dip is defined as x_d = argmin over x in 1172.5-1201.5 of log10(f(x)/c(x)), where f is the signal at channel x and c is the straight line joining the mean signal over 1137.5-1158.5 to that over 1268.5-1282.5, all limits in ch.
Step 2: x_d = 1200 ch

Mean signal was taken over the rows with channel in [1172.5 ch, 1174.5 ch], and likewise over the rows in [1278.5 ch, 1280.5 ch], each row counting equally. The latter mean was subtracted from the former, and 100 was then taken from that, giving -108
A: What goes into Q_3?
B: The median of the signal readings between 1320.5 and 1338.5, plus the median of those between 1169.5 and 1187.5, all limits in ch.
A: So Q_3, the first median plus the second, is 40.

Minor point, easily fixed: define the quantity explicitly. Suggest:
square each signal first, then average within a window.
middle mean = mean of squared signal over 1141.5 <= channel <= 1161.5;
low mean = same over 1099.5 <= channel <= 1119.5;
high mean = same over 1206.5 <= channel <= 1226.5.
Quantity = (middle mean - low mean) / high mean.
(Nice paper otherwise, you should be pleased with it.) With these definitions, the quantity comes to 0.32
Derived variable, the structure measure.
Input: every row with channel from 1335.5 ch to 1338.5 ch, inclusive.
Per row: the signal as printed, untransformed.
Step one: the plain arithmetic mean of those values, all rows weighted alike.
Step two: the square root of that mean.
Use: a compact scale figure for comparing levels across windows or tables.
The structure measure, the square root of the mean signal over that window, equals 5.3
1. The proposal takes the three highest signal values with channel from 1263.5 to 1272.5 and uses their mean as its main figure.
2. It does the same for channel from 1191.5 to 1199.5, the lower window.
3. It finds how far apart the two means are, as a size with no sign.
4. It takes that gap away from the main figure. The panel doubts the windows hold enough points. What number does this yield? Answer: 16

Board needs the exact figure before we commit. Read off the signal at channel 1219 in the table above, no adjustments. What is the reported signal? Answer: 16.58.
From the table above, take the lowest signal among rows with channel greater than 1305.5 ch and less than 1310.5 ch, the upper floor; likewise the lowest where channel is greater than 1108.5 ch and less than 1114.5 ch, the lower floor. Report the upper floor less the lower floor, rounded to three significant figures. 12.6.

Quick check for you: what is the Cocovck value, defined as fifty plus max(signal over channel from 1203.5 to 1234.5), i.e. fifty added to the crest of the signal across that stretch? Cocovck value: 70.4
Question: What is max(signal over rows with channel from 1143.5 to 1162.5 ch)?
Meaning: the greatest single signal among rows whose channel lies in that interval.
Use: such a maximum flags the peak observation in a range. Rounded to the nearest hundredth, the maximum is 16.33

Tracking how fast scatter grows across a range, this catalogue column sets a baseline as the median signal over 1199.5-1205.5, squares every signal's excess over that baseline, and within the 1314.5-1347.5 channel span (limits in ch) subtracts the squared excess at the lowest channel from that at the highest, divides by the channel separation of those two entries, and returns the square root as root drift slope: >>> 2.3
